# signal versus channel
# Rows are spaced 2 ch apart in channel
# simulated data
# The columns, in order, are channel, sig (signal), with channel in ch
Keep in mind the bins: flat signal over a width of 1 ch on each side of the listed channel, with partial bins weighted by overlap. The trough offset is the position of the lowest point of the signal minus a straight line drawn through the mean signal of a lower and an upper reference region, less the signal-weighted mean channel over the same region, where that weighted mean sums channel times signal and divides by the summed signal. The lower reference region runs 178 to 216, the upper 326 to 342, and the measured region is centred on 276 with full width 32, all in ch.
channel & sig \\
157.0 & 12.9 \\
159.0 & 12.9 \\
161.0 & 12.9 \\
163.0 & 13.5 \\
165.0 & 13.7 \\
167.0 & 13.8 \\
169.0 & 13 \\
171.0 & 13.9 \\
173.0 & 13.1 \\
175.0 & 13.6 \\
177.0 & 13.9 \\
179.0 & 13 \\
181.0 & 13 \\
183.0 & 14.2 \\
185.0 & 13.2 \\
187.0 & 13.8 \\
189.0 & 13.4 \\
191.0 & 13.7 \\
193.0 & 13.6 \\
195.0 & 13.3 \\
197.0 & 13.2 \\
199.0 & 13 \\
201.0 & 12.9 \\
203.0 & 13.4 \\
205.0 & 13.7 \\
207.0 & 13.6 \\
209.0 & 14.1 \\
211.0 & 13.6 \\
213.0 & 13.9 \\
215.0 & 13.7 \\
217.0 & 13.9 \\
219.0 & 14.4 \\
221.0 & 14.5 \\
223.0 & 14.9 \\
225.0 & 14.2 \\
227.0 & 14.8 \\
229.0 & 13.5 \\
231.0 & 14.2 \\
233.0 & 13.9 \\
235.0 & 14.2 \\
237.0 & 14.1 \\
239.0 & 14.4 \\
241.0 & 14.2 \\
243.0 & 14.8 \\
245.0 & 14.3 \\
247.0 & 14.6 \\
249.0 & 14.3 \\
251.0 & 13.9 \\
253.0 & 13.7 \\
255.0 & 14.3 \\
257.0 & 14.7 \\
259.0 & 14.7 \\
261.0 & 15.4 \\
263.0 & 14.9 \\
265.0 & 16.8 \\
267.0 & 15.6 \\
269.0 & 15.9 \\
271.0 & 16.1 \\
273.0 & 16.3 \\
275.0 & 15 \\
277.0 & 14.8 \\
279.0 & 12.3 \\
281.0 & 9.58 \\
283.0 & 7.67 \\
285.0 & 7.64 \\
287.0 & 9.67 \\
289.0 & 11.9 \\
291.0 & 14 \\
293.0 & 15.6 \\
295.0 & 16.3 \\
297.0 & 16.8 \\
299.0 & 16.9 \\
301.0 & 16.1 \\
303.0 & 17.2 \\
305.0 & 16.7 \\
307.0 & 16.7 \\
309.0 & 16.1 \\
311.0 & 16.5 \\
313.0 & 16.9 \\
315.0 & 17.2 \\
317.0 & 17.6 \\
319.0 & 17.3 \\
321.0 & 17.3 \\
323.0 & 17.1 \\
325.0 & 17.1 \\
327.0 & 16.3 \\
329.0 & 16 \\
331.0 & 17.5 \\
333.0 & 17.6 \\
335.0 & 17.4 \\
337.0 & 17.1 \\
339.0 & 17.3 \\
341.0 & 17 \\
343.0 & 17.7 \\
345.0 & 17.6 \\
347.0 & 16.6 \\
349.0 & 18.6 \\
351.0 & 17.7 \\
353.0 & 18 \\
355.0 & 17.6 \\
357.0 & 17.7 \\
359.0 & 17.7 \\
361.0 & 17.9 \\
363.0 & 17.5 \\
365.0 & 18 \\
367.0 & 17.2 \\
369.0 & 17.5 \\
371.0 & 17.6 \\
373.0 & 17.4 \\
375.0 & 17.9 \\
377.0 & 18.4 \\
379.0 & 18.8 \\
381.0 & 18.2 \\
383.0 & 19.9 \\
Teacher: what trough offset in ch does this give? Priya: 10.5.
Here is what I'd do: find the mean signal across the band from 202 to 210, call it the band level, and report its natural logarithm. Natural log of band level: 2.62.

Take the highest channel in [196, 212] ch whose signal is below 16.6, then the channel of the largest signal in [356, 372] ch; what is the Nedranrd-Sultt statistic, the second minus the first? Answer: 154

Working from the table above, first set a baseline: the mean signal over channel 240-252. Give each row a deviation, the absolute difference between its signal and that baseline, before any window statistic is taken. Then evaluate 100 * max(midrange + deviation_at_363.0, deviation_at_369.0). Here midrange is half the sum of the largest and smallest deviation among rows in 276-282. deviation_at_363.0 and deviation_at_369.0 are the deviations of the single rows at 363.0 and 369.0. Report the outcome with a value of 576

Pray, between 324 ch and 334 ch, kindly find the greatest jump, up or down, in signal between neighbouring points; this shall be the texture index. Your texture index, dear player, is 1.50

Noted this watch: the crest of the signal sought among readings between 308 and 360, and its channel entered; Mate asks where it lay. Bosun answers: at 349.0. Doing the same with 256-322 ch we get 317.0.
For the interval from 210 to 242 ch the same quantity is 223.0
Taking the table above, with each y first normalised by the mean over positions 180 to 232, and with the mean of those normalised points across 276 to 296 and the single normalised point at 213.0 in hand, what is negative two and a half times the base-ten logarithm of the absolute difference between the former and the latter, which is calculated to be 2.1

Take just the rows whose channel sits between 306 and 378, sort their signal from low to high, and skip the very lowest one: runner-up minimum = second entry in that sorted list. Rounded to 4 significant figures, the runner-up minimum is 16.10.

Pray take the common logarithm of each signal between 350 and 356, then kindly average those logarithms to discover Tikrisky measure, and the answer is 1.25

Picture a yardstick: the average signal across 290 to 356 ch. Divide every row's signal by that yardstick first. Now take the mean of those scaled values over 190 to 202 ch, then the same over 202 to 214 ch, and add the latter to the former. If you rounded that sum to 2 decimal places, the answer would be 1.59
